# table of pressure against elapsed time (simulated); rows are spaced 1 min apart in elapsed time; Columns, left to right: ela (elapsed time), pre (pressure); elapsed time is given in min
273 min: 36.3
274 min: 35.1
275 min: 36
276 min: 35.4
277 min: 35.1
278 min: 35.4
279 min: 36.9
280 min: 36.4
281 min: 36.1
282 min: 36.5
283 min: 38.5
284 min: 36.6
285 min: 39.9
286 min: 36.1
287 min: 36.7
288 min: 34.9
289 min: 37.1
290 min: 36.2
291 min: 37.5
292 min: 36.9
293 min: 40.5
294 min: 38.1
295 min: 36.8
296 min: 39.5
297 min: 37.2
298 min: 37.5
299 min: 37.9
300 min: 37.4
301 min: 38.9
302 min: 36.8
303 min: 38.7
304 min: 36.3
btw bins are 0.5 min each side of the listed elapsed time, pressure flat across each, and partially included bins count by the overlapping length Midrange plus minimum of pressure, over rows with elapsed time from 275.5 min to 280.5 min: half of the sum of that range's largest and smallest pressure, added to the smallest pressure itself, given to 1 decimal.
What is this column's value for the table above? 71.1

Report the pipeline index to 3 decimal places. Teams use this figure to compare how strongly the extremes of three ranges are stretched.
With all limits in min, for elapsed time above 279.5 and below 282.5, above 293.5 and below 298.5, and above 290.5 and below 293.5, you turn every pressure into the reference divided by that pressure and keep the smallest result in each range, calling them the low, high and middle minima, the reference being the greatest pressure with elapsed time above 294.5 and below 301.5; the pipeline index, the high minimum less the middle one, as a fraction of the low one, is 0.023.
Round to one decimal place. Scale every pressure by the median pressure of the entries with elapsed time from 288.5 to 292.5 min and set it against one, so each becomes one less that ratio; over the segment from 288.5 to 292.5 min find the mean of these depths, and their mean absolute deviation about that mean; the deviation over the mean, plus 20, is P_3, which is 25.0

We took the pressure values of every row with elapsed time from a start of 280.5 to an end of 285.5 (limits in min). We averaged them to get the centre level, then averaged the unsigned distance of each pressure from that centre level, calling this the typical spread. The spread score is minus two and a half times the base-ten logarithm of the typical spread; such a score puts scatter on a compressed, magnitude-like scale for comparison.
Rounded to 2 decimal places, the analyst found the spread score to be -0.32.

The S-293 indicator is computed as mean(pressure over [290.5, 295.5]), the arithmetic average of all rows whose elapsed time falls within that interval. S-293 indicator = 38.0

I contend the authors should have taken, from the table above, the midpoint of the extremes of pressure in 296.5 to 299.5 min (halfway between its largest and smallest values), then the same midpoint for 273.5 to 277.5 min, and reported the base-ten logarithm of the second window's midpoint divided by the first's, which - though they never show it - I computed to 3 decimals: -0.024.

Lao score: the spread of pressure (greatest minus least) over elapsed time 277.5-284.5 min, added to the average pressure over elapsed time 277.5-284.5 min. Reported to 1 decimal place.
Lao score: 39.7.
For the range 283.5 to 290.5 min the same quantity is 41.8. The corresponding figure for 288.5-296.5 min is 42.1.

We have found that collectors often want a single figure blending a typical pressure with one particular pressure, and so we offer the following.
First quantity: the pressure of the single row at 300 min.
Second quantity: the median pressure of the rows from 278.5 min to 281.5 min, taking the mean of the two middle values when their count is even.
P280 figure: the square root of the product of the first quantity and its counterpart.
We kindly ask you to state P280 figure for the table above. 36.9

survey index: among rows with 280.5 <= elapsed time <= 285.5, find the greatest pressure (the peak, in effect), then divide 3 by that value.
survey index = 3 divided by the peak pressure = 0.075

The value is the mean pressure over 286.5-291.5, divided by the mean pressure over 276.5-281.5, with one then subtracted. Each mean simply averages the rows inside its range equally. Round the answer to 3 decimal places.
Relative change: 0.014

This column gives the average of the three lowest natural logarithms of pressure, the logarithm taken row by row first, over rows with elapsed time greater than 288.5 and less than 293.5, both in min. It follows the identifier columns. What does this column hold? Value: 3.60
